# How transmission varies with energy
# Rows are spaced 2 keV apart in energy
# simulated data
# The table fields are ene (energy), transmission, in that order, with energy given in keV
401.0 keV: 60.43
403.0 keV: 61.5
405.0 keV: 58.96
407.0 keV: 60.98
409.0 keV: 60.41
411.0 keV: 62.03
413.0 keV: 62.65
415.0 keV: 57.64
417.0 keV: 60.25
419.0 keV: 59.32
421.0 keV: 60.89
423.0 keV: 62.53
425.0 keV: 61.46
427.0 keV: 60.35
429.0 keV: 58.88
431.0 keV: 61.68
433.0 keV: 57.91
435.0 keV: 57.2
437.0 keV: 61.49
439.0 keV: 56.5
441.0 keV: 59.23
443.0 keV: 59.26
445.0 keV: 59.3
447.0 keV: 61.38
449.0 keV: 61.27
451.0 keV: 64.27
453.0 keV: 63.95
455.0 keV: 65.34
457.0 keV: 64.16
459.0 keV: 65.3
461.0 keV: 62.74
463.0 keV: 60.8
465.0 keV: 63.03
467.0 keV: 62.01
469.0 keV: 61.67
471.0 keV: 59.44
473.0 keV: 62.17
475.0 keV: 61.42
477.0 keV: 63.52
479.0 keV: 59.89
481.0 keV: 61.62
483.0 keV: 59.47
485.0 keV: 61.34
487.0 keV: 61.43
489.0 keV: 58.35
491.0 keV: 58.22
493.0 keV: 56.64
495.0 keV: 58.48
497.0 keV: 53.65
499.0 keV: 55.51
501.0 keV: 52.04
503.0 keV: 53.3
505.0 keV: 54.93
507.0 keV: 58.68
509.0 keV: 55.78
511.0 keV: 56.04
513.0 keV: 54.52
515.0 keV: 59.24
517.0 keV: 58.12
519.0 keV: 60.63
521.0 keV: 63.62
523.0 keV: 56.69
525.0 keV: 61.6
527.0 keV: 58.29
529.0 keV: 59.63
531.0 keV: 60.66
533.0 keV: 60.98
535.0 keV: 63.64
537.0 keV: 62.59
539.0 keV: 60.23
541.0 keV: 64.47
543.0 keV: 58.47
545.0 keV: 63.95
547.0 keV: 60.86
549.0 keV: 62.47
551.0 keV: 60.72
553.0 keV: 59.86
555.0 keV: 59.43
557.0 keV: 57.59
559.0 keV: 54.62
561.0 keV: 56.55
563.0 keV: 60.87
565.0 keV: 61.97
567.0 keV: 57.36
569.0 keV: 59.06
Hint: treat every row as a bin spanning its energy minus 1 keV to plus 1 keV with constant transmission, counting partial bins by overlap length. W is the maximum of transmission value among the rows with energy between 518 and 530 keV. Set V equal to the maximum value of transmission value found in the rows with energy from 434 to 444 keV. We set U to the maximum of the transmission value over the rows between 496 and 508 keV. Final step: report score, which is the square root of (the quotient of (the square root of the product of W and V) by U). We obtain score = 1.03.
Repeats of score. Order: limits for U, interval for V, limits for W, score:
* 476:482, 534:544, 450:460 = 1.01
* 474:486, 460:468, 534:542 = 1.00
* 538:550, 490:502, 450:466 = 0.98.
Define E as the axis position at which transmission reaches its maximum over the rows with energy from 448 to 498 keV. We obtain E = 455.0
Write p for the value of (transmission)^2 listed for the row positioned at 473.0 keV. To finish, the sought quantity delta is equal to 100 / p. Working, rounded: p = 3865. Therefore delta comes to 0.0259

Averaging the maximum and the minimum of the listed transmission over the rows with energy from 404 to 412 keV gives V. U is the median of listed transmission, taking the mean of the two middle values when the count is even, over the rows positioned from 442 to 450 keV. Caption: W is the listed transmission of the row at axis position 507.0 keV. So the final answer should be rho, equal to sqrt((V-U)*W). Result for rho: 4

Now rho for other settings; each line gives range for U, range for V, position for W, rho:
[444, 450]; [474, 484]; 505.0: 4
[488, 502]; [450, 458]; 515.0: 22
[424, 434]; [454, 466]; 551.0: 13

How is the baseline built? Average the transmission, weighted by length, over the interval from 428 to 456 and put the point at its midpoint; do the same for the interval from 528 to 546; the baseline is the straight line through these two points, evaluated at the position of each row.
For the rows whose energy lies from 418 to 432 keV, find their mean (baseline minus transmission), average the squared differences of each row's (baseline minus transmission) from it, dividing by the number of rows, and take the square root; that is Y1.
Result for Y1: 1.2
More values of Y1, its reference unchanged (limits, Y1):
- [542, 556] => 1.7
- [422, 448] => 1.8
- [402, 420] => 1.5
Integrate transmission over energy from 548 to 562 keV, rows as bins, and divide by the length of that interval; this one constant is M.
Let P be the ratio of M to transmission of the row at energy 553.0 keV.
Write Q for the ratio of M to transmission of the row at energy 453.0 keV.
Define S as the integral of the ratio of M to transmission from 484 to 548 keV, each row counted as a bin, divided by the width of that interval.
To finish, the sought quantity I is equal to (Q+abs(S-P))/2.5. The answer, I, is 0.38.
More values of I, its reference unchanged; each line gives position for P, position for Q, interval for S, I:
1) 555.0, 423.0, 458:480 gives 0.39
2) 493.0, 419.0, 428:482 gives 0.43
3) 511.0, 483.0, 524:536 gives 0.43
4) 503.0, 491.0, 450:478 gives 0.47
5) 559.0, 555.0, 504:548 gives 0.43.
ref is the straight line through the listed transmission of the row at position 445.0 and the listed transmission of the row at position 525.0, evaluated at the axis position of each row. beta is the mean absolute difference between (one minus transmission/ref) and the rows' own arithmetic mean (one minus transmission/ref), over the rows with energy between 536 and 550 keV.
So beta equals 0.028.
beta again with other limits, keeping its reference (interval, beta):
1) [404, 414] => 0.017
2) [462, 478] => 0.015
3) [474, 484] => 0.021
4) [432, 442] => 0.025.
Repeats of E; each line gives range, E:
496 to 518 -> 515.0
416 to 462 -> 455.0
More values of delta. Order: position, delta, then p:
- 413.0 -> 0.0255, 3925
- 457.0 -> 0.0243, 4117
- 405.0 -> 0.0288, 3476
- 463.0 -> 0.0271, 3697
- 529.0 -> 0.0281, 3556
